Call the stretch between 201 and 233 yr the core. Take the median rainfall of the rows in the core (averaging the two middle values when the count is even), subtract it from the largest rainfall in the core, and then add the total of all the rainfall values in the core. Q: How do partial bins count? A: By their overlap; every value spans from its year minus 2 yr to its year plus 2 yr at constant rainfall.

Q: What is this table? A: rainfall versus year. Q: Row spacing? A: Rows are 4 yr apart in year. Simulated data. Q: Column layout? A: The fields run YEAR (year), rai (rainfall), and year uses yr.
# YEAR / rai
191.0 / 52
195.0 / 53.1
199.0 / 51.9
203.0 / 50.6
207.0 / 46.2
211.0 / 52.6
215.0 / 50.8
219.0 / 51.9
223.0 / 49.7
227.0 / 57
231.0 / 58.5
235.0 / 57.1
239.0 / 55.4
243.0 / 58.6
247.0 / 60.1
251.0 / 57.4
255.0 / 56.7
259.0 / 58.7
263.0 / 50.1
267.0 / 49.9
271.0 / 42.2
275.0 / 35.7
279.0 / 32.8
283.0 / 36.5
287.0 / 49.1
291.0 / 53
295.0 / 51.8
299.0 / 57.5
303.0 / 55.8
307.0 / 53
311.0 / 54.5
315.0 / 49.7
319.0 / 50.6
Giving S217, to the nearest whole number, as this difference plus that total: 424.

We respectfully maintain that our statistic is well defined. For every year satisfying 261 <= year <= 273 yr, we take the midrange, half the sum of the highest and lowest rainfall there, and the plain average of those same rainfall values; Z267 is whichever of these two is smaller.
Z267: 46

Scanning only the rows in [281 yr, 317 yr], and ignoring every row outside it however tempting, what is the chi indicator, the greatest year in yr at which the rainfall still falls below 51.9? 315.0 yr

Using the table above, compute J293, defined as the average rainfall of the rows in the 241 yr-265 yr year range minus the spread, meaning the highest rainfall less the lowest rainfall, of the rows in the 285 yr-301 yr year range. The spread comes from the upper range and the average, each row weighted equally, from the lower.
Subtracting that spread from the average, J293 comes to 48.5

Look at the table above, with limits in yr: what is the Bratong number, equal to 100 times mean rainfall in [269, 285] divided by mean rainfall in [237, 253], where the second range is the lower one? 64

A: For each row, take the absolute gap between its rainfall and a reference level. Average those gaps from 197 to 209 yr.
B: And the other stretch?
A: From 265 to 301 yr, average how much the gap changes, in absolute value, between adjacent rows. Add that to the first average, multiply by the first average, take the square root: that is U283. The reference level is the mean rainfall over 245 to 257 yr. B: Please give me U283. 11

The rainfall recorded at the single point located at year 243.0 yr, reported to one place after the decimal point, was 58.6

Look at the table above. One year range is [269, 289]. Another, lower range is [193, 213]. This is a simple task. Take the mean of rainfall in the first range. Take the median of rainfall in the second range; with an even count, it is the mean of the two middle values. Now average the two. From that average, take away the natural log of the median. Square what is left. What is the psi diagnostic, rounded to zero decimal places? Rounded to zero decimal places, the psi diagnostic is 1733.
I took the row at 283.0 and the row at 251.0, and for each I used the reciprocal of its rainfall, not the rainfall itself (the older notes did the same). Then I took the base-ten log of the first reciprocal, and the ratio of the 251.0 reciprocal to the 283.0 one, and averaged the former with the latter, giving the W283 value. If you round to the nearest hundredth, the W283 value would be -0.46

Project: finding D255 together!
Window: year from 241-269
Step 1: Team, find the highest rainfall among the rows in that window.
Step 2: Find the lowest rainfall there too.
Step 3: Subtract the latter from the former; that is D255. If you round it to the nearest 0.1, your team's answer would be 10.2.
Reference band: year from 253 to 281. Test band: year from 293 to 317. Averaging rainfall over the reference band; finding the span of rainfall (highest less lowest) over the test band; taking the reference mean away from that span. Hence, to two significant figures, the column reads -39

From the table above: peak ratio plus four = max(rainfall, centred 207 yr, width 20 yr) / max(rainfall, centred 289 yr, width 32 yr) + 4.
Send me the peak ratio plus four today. 4.91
